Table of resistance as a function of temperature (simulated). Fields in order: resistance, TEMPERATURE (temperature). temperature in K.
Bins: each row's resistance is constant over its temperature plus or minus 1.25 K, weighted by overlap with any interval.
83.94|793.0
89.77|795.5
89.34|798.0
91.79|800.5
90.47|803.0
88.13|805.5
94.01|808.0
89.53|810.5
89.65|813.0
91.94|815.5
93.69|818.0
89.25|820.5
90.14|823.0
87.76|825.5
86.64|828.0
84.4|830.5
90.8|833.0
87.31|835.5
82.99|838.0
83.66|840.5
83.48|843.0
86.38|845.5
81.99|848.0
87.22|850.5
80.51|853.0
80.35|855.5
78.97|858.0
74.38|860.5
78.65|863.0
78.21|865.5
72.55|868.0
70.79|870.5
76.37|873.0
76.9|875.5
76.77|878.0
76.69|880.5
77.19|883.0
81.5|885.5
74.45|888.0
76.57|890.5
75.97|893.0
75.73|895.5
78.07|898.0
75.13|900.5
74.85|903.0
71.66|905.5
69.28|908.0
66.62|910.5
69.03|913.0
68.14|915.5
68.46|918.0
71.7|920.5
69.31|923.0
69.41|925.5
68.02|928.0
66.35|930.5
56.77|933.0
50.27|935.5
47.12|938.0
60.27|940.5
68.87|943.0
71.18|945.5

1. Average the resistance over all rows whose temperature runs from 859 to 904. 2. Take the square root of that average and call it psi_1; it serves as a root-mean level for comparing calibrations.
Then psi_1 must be 8.7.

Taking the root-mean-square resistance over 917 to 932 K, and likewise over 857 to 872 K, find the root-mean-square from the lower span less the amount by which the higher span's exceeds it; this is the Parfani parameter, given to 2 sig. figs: 82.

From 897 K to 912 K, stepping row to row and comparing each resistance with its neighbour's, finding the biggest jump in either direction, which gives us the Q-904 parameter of 3.2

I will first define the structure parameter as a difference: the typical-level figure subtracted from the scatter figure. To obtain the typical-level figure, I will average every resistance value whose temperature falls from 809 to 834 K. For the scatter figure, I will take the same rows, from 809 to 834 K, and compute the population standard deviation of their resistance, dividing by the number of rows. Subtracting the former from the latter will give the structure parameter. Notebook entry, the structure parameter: -87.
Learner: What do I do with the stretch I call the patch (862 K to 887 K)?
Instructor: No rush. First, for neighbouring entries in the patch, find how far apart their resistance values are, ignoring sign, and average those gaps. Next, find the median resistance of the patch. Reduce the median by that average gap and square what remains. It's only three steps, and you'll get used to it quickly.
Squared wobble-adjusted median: 5584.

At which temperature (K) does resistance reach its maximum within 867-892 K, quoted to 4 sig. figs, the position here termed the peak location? 885.5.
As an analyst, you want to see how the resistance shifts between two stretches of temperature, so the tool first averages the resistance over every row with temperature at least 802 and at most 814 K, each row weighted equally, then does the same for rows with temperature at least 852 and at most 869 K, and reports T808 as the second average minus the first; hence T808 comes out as -13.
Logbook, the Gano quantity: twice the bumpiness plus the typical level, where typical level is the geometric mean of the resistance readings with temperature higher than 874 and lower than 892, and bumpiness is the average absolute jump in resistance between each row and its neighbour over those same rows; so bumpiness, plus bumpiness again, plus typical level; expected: 82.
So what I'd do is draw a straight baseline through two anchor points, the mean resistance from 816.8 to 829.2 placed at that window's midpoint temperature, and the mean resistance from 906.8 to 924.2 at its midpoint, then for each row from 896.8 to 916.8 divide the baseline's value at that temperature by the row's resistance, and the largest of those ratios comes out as 1.05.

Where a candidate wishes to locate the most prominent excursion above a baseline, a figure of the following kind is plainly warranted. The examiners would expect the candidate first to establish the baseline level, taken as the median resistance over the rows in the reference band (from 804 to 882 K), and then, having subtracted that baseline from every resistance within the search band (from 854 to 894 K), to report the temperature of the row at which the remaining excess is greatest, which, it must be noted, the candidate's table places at 885.5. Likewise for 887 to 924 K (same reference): 898.0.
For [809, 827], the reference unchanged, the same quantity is 818.0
